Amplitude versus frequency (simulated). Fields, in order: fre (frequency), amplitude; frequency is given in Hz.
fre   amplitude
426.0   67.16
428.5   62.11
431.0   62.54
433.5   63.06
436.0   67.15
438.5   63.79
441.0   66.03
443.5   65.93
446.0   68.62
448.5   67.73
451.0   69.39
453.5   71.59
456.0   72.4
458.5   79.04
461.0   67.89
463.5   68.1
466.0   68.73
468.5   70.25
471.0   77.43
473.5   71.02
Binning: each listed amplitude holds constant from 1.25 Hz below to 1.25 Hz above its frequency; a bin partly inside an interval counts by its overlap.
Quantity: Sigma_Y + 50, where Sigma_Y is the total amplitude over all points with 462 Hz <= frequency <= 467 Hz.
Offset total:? 187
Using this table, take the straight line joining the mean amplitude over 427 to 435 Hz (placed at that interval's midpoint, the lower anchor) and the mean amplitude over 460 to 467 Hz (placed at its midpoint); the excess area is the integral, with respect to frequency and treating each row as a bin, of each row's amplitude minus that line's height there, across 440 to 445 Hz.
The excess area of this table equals 7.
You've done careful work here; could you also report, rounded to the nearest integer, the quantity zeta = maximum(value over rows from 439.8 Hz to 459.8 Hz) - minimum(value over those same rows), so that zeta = 13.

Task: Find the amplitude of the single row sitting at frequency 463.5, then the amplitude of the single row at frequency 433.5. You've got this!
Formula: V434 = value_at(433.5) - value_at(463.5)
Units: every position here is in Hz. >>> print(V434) -5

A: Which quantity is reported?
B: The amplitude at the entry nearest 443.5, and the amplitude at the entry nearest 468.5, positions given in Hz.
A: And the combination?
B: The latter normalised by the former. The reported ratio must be 1.07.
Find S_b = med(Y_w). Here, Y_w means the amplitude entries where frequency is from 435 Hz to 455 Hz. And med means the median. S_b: 67.4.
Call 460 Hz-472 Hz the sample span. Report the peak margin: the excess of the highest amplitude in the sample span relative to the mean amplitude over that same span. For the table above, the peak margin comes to 7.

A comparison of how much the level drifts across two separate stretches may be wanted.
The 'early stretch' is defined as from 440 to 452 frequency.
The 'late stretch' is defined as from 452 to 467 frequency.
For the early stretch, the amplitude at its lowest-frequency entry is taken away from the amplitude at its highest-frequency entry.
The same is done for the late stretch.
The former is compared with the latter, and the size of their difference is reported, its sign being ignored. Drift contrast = 6.2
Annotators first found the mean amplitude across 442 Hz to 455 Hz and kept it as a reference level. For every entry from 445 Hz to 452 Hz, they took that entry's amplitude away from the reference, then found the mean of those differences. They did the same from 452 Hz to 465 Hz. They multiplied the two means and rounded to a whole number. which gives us 0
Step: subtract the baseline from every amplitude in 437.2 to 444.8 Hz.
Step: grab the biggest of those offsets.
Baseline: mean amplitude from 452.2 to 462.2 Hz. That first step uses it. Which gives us -6.7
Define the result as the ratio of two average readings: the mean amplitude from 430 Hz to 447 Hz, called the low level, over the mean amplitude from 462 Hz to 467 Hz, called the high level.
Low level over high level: 0.955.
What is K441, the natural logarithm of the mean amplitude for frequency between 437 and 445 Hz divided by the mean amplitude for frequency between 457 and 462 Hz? -0.12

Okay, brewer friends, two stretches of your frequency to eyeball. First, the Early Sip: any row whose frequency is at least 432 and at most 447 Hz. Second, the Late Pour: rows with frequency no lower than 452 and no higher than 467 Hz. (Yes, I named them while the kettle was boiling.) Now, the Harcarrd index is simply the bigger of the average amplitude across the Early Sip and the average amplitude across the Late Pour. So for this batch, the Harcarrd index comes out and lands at 71.3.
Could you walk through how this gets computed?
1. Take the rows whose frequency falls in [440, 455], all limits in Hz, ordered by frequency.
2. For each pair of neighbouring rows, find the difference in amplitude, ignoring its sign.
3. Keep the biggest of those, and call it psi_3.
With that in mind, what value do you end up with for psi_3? 2.7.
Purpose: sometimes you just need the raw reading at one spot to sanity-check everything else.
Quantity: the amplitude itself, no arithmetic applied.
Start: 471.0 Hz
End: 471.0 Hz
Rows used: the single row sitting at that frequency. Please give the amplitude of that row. 77.43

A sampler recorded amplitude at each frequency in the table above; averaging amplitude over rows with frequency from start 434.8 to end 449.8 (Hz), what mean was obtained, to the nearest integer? 67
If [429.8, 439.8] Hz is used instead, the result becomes 64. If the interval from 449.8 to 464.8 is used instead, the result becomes 71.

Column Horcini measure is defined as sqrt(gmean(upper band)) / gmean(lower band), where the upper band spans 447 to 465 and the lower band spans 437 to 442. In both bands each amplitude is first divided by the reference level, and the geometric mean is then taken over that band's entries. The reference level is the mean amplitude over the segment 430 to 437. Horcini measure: 1.04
